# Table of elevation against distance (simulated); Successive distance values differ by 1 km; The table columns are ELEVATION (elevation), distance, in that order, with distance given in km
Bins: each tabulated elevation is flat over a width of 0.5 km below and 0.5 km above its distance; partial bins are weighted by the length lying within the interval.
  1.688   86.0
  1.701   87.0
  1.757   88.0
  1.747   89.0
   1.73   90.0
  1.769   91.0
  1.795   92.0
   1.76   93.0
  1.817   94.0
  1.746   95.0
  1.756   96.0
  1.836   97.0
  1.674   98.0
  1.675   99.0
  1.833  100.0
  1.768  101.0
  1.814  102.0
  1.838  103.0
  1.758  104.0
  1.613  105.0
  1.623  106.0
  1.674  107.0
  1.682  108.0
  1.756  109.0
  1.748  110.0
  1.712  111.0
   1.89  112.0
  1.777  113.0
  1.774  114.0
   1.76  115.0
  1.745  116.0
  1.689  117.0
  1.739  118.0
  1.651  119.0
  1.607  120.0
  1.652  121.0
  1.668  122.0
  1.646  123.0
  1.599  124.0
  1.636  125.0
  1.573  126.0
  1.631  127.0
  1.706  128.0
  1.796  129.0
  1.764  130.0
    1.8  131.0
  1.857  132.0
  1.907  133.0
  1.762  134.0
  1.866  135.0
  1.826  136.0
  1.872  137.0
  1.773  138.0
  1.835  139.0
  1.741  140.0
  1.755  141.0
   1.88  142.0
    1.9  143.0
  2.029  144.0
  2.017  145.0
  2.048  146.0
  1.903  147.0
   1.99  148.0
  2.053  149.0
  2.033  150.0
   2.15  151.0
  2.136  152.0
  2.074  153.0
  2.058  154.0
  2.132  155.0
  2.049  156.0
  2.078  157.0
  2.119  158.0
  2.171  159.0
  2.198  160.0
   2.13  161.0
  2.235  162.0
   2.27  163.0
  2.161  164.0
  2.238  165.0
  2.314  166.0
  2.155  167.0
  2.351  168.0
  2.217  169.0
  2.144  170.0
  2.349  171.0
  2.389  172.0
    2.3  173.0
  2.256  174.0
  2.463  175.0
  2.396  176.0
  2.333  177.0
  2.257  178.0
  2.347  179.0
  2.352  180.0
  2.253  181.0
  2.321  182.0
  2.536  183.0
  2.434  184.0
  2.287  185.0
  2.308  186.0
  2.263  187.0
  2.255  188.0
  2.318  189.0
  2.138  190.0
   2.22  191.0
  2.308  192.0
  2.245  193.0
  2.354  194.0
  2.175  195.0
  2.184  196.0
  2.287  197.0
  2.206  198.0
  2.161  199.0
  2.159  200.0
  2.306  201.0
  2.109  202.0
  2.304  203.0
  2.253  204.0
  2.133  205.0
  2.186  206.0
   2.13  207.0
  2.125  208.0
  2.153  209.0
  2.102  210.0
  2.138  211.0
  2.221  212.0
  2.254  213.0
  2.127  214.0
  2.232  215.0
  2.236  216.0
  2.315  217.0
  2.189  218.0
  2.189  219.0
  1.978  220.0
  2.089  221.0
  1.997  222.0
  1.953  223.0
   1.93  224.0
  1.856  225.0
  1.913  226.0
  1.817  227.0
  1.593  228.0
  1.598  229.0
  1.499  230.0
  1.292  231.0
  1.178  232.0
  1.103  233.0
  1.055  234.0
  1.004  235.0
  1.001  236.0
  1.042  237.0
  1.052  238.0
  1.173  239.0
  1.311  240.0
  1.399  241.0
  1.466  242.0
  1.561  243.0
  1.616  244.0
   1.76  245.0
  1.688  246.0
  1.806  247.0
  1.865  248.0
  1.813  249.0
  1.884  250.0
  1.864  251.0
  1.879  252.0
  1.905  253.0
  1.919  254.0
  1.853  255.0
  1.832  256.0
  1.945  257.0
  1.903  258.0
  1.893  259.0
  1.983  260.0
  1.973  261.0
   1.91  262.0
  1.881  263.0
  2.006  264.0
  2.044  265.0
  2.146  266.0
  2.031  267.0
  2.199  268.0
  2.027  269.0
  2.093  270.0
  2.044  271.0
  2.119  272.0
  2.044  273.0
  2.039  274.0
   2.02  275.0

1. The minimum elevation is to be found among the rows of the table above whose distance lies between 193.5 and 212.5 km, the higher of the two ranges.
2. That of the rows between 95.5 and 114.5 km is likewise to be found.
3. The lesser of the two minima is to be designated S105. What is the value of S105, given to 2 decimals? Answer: 1.61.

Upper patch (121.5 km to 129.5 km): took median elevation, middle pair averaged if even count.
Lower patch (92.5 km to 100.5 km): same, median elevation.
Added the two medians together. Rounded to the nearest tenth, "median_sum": 3.4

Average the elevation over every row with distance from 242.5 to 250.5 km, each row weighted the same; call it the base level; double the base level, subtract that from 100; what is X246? 96.5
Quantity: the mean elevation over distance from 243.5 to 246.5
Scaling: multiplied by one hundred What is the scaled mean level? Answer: 169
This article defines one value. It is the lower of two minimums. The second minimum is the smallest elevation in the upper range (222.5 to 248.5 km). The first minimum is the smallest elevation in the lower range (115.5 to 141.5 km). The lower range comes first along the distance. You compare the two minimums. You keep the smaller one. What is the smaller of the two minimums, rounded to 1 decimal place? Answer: 1.0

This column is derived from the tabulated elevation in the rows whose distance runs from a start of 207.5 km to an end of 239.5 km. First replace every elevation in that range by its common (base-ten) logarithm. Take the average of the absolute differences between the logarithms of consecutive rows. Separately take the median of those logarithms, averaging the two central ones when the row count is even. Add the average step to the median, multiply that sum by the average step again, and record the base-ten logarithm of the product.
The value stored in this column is -2.21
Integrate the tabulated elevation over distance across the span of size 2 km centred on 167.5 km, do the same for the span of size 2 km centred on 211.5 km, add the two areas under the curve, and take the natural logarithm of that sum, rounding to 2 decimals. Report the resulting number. 2.18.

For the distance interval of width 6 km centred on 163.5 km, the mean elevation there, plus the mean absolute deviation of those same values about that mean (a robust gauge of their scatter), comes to 2.28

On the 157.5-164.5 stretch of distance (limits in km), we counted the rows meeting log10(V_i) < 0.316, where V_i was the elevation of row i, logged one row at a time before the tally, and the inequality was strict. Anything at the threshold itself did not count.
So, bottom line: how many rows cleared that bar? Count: 0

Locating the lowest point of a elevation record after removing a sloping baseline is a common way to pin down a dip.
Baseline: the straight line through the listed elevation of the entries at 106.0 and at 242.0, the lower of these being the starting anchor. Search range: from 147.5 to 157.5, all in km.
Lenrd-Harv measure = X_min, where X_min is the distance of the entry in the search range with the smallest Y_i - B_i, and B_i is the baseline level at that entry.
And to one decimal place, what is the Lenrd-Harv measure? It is 148.0 km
